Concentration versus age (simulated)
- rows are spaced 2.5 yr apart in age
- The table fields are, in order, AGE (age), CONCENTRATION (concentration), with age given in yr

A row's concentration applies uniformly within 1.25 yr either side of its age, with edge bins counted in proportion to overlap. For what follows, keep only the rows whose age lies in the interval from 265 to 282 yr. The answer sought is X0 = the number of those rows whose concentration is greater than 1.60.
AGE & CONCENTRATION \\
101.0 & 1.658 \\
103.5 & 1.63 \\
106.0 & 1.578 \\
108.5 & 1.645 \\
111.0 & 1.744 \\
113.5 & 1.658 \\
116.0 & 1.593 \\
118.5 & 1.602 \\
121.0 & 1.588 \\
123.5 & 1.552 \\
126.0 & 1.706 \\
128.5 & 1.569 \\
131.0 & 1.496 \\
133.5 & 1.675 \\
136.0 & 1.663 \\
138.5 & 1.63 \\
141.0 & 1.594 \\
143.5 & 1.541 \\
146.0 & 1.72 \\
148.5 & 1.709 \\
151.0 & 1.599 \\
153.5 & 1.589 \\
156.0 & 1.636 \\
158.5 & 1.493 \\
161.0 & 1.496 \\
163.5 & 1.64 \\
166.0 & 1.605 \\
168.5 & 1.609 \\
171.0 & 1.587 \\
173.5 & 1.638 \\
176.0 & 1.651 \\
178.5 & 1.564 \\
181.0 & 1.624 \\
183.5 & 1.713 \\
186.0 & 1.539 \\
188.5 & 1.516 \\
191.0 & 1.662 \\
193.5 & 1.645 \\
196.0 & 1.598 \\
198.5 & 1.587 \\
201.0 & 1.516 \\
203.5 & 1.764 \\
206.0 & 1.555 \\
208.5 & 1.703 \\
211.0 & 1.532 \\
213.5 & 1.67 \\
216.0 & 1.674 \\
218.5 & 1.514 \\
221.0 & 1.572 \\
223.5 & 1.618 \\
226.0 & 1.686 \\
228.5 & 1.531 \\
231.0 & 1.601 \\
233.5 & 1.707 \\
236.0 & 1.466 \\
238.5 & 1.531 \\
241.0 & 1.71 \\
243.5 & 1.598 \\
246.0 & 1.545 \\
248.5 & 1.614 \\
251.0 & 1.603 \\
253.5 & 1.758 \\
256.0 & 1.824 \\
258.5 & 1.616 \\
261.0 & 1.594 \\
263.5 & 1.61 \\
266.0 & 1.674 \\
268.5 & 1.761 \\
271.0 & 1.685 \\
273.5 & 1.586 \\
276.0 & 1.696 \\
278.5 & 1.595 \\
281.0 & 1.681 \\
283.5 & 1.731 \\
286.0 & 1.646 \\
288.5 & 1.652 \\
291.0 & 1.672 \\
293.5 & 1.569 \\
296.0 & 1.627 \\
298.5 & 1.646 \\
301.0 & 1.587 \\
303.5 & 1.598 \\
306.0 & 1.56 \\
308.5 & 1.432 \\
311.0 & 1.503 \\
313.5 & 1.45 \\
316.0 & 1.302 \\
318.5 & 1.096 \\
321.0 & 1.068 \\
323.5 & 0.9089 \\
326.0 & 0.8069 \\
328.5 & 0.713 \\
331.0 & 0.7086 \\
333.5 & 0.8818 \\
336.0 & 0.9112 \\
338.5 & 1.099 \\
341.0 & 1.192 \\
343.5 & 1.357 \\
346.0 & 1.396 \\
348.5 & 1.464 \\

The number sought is 5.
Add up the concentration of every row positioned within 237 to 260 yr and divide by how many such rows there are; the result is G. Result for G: 1.64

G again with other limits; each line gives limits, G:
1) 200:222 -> 1.61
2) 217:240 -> 1.58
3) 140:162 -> 1.60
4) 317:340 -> 0.91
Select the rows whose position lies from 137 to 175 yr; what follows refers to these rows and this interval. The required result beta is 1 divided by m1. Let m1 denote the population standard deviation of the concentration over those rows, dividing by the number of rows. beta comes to 16.2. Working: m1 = 0.06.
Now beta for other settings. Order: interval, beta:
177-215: 13.3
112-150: 15.4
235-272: 10.8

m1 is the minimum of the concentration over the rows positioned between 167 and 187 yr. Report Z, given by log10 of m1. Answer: 0.187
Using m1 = 1.539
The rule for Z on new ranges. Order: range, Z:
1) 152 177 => 0.174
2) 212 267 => 0.166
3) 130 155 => 0.175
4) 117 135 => 0.175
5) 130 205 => 0.174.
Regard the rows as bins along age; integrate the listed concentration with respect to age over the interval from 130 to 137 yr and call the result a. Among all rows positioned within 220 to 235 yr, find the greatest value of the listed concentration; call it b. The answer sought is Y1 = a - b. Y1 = 10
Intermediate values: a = 11.3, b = 1.707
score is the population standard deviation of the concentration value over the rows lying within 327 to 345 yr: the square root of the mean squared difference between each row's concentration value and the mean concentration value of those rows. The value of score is 0.227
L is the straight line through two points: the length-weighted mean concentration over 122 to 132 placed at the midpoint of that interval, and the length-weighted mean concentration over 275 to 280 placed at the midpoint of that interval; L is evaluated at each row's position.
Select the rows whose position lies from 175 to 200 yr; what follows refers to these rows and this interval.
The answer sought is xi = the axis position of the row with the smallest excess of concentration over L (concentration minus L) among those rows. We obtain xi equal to 188.5 yr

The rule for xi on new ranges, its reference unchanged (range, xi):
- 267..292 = 273.5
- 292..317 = 316.0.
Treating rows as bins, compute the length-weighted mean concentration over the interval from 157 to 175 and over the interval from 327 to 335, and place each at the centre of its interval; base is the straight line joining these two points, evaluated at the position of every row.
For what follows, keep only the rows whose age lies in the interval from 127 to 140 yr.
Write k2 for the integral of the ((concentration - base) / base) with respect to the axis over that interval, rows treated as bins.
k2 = -1 yr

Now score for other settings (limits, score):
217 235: 0.068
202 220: 0.089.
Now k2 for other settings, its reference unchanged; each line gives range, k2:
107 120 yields -1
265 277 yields 7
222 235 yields 4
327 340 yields 2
